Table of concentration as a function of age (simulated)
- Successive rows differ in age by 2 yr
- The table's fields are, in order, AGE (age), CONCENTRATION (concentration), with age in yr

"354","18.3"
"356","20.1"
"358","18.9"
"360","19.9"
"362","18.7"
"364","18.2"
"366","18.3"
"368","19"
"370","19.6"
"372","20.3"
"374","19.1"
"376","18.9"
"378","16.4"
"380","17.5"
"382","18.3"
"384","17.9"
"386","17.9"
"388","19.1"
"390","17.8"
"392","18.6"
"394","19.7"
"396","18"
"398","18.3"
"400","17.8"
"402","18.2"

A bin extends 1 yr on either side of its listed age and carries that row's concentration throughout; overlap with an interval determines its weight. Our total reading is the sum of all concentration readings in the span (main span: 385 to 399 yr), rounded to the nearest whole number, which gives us 129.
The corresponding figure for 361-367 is 55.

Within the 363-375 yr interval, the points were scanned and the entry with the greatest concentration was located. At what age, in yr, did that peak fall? 372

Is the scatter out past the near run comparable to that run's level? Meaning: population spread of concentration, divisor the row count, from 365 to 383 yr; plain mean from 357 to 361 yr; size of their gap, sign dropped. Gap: 18.3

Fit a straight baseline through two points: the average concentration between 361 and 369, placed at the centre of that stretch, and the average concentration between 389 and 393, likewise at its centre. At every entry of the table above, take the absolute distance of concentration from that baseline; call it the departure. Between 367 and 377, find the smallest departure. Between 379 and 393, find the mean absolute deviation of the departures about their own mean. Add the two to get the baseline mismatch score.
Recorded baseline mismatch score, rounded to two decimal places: 0.71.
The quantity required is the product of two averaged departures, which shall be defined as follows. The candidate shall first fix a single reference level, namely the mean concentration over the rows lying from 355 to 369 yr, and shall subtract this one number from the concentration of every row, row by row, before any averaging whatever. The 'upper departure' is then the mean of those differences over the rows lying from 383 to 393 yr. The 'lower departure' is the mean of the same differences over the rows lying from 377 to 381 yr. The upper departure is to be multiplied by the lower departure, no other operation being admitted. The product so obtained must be 1.6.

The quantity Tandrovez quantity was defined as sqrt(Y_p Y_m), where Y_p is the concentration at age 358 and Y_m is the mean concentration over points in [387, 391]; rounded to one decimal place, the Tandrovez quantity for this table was 18.7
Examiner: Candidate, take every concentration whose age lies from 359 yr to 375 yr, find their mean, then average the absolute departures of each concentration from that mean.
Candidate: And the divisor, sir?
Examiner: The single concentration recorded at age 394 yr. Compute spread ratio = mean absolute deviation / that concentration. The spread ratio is 0.030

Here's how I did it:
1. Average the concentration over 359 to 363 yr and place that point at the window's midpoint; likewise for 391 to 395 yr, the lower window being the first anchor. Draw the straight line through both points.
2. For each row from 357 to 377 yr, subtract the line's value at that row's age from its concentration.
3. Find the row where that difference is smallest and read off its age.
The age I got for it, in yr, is 364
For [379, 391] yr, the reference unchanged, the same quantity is 380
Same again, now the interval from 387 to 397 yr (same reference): 390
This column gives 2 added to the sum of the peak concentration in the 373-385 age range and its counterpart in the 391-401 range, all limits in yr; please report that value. 40.8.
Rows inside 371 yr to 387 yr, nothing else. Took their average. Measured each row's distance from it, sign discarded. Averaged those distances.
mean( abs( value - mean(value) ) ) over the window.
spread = 0.86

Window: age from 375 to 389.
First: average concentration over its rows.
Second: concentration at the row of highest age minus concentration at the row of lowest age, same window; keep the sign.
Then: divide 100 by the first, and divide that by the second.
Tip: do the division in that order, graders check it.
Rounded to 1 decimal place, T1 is 27.8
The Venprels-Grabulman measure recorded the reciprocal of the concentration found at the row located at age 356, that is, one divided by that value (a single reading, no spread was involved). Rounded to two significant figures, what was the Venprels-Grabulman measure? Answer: 0.050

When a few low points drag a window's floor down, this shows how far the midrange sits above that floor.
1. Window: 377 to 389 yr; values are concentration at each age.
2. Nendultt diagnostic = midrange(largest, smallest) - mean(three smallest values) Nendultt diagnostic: 0.5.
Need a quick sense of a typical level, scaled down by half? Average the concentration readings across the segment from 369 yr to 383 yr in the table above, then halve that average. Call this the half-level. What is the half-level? 9.3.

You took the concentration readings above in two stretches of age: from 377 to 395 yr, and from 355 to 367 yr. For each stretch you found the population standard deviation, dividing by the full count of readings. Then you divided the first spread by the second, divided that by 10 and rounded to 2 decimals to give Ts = 0.12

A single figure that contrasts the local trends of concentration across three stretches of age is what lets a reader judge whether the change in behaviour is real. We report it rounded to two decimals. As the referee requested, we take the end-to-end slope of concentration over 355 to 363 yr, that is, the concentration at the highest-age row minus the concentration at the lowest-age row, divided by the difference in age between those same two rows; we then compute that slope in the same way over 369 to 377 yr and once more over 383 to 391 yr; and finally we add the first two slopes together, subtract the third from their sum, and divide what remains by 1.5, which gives -0.22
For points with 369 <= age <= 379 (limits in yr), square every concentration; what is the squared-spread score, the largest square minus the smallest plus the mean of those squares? 501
